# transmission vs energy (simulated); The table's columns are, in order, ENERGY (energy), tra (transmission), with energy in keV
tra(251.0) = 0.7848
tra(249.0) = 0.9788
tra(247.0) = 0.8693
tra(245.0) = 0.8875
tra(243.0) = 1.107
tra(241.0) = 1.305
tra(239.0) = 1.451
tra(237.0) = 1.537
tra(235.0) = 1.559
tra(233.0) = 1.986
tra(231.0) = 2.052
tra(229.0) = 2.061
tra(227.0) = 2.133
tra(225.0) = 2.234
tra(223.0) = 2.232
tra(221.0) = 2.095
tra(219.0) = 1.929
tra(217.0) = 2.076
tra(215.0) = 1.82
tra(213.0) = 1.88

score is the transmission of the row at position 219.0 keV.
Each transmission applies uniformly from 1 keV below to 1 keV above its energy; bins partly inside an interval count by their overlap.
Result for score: 1.929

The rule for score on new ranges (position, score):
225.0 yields 2.234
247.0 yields 0.8693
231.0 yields 2.052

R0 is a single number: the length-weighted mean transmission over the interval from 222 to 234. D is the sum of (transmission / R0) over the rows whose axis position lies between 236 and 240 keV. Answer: 1.4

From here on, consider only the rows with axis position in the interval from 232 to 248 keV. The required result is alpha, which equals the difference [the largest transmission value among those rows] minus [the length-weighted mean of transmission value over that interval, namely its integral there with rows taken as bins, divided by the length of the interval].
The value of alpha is 0.65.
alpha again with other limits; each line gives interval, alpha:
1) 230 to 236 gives 0.19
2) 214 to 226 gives 0.17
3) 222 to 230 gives 0.07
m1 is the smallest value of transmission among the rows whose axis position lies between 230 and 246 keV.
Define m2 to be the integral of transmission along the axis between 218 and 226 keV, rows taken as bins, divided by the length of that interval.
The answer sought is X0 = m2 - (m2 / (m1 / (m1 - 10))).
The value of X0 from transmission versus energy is 23.9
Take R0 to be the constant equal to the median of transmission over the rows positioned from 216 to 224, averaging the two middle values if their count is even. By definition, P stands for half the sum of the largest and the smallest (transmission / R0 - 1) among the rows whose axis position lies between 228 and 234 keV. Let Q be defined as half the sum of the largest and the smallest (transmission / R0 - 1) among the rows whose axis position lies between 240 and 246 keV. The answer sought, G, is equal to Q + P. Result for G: -0.50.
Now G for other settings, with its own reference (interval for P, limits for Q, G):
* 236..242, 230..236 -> -0.45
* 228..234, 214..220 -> -0.10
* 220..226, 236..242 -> -0.28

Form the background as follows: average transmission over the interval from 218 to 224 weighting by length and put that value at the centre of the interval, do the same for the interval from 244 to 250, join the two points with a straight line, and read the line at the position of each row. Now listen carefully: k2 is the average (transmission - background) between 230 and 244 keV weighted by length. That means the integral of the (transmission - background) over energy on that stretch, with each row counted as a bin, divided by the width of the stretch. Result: 0.21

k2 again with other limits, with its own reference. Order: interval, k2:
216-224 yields -0.05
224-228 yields 0.32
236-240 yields 0.18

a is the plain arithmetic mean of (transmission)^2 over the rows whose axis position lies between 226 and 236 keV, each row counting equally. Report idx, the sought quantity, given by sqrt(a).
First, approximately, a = 4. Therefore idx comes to 2.0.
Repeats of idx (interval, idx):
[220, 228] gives 2.2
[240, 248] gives 1.1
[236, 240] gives 1.5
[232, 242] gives 1.6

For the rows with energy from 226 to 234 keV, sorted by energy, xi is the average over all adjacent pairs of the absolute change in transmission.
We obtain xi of 0.05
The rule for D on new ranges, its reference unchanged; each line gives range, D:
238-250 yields 3.1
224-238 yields 6.4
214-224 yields 4.8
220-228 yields 4.1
